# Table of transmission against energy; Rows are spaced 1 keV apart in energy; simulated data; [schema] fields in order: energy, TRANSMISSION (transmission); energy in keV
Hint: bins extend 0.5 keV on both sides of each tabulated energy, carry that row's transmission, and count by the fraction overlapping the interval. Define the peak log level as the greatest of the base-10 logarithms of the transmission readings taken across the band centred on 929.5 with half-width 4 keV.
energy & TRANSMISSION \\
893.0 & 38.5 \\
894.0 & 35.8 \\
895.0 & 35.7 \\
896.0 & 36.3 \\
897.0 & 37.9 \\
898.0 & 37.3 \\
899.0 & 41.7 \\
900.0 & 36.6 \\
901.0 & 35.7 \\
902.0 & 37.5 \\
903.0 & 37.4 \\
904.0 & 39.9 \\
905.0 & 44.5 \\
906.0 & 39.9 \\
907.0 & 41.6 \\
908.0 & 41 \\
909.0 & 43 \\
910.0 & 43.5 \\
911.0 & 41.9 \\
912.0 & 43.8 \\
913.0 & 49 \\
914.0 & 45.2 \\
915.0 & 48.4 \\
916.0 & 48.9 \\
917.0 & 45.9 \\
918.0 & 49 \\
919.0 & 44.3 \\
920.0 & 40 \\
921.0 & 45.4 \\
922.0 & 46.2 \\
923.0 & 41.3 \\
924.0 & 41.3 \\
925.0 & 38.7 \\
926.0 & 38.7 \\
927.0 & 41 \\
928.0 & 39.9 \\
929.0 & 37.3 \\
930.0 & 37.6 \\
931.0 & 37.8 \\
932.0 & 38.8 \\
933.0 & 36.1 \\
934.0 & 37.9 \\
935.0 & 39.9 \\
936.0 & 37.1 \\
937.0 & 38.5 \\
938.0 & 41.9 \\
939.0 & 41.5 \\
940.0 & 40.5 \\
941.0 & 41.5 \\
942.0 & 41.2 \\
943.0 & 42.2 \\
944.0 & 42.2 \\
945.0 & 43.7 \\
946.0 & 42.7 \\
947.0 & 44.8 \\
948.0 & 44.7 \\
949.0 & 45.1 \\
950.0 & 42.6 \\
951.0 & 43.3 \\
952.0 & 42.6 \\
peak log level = 1.61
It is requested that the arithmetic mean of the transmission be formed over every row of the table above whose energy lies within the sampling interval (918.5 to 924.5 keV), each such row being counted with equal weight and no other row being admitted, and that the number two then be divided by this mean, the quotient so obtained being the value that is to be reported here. 0.0464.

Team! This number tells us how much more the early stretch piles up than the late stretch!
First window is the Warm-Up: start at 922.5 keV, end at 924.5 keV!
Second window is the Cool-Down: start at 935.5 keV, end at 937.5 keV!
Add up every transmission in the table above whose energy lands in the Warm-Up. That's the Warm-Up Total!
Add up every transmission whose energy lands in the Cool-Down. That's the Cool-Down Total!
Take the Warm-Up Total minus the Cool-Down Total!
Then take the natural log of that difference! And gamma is 1.9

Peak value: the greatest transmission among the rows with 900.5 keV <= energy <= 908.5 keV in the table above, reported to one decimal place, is 44.5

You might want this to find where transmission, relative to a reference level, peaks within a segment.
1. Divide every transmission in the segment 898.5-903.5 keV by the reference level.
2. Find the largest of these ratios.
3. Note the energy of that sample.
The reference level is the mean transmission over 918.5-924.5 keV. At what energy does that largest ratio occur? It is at 899.0 keV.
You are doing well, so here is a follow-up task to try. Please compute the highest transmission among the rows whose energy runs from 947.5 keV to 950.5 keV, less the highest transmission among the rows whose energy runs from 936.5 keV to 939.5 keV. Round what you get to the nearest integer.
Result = 3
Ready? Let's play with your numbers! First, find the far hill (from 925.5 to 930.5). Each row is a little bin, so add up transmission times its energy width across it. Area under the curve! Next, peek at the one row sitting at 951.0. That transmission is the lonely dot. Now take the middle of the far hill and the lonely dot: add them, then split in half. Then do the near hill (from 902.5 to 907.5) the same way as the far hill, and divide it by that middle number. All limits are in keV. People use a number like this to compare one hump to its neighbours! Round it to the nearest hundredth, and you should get 1.71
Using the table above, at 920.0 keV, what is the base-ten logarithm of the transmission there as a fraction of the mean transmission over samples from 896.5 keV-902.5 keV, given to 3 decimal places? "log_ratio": 0.025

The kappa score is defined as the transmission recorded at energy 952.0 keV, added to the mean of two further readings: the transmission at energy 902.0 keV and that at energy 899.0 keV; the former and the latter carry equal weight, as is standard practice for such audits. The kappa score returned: 82.2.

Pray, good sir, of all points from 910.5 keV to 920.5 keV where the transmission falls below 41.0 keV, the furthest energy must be 920.0 keV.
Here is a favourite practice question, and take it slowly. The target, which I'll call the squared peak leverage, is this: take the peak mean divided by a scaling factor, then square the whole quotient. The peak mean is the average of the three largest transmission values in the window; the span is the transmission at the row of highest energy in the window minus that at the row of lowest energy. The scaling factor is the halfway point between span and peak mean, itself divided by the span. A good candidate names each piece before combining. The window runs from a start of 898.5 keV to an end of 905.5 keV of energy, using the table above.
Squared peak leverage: 28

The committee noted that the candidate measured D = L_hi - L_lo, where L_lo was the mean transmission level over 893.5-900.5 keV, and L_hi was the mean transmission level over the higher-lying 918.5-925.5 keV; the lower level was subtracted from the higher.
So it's 5.1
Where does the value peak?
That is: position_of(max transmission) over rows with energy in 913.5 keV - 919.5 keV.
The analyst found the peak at 918.0 keV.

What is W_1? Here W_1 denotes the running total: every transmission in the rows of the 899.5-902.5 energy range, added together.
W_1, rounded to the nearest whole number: 110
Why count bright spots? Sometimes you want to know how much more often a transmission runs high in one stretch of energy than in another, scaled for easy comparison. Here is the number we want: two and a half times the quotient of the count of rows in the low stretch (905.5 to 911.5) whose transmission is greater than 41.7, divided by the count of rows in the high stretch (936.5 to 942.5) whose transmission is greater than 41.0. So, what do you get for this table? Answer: 1.9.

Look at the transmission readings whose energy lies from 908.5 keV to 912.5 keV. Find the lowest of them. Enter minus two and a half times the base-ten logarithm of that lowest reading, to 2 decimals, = -4.06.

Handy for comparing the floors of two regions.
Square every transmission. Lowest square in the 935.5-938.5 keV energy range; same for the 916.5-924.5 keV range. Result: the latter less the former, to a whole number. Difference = 224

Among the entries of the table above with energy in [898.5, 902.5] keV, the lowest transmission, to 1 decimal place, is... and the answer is 35.7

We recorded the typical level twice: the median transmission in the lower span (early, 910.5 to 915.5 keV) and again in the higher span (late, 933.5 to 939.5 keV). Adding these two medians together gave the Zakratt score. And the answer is 84.4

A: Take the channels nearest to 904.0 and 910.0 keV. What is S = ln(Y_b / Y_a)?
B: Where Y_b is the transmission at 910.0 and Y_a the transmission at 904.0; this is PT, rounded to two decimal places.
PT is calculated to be 0.09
